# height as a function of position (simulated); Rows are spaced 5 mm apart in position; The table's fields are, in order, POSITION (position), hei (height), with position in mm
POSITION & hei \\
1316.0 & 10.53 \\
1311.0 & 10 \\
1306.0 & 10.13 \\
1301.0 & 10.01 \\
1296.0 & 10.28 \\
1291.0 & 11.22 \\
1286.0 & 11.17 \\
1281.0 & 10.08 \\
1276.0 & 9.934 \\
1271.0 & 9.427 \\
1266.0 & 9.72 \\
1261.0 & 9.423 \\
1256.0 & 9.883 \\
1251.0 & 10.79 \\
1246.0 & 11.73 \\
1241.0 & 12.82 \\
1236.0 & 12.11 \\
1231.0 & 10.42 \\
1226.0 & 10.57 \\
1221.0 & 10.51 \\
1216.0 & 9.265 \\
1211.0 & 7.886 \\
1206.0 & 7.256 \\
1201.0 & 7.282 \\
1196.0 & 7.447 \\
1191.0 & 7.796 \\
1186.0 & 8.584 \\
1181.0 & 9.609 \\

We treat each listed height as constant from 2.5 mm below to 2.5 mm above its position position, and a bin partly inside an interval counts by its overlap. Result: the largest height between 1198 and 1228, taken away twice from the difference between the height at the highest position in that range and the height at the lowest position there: -18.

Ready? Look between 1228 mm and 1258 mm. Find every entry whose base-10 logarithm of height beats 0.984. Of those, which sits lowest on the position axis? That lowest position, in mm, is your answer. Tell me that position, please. 1231.0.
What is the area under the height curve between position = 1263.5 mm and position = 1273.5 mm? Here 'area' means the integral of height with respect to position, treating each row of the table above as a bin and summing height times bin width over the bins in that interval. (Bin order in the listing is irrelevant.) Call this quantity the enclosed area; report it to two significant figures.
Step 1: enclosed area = 96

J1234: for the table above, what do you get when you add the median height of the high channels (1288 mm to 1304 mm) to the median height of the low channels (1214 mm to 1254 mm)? 21.0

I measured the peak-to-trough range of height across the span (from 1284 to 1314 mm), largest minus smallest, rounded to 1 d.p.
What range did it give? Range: 1.2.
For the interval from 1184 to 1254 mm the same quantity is 5.6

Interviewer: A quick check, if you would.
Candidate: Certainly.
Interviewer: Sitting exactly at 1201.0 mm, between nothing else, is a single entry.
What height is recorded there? 7.282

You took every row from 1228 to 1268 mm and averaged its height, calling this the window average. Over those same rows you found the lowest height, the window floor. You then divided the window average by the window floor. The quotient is 1.15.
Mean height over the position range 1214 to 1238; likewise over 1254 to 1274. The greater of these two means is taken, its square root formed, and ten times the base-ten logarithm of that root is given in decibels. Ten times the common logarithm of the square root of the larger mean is 5.12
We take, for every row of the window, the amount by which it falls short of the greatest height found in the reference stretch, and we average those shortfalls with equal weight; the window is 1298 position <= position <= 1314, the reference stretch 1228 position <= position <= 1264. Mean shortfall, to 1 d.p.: 2.8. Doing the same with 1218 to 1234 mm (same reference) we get 2.3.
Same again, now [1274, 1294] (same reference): 2.2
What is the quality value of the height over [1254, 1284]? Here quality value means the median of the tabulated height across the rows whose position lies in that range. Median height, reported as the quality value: 9.8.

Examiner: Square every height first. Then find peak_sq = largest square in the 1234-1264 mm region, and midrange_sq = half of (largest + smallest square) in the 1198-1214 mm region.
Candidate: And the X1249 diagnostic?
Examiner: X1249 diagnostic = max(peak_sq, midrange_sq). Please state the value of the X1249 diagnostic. 164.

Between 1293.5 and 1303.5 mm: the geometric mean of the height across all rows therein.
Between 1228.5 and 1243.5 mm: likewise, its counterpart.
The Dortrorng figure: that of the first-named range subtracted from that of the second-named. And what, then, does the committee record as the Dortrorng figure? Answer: 2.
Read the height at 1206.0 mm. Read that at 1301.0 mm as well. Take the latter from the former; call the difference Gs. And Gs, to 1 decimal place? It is -2.8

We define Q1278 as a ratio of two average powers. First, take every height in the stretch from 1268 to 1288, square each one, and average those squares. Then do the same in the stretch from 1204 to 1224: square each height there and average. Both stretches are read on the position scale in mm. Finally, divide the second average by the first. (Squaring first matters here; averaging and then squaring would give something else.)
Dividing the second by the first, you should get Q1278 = 0.8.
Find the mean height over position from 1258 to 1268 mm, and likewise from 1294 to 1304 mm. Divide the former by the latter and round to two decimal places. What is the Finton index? 0.94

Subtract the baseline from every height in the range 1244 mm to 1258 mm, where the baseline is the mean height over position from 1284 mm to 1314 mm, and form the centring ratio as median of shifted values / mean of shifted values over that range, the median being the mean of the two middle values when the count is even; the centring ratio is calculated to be 0.97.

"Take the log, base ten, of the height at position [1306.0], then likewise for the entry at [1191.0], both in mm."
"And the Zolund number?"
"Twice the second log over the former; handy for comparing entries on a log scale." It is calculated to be 1.77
